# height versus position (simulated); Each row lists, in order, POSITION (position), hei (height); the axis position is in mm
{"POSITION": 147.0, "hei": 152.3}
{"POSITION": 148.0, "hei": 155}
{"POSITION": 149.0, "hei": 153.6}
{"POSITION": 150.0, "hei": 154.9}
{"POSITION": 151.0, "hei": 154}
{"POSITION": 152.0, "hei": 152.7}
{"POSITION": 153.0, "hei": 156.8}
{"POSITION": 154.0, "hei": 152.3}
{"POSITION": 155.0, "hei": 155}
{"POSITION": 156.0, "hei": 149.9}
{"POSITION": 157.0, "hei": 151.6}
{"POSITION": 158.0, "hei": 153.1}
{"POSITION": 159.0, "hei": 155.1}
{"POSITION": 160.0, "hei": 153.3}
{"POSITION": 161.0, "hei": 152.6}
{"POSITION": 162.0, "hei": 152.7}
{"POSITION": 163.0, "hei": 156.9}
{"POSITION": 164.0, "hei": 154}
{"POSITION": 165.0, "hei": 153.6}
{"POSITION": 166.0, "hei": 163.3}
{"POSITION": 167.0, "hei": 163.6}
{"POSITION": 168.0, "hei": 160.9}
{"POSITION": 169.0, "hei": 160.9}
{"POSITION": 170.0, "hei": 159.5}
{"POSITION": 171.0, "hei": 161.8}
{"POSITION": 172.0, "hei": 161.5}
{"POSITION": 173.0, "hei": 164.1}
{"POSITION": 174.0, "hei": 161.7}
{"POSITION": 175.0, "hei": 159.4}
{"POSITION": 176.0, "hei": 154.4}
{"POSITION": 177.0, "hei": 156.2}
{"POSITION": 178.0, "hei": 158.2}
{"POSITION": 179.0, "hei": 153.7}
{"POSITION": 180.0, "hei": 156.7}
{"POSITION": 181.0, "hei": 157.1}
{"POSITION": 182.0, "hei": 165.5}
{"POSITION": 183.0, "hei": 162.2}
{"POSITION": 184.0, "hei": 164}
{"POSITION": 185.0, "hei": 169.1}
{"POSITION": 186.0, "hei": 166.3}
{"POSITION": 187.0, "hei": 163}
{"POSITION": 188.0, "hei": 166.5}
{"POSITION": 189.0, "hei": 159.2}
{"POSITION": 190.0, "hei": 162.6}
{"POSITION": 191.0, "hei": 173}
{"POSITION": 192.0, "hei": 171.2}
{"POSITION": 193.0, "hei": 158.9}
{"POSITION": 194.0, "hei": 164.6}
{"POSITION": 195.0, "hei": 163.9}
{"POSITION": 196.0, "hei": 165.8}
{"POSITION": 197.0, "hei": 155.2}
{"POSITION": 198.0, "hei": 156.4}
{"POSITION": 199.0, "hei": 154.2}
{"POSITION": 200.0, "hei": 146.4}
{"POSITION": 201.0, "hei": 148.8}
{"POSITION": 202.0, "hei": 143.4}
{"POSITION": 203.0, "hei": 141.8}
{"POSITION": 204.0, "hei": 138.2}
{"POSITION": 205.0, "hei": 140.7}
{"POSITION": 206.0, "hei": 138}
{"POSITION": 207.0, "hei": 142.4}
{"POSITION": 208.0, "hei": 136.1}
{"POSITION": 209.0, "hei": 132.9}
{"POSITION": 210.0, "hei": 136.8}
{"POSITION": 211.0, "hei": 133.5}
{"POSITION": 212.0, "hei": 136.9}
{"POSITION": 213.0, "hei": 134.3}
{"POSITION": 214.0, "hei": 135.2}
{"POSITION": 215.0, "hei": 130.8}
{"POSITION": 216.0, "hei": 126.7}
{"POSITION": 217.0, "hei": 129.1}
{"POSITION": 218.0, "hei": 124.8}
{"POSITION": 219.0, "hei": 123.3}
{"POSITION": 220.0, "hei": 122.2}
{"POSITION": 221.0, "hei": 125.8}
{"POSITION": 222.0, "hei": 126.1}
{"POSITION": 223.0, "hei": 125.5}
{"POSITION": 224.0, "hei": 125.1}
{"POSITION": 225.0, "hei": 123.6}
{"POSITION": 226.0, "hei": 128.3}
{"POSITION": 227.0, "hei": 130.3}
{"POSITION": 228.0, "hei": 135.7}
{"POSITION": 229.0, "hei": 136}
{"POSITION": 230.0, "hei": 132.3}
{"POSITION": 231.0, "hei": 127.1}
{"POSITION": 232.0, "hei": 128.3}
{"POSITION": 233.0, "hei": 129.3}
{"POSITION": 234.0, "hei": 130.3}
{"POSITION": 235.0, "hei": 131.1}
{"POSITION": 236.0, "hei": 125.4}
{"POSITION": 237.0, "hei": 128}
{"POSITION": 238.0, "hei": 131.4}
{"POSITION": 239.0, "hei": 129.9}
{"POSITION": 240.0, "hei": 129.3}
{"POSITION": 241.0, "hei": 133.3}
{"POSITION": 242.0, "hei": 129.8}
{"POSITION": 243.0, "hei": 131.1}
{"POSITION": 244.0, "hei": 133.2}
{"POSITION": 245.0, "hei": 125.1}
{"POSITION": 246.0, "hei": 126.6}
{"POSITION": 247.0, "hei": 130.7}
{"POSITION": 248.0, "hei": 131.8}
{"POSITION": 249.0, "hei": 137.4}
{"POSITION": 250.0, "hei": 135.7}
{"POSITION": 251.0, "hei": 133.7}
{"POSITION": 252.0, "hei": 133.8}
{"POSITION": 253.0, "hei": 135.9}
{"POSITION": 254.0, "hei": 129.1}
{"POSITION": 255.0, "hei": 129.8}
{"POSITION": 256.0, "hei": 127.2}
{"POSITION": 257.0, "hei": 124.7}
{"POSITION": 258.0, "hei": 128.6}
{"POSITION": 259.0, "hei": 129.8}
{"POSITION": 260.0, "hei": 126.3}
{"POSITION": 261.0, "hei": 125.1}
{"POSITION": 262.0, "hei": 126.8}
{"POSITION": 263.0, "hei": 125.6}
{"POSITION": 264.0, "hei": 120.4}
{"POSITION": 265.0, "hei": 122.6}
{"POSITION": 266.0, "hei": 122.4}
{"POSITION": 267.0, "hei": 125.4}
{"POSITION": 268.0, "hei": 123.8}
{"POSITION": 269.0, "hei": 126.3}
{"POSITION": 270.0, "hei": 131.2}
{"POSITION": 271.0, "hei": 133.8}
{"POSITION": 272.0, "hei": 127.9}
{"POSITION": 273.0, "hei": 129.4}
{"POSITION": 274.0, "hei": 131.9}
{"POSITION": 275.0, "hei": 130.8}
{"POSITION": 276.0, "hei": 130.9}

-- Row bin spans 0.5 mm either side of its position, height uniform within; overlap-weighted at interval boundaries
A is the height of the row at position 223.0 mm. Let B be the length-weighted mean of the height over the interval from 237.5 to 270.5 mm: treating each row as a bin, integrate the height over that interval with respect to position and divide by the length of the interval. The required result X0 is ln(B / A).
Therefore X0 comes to 0.0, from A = 125.5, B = 129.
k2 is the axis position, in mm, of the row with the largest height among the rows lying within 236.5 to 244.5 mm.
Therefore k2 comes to 241.0 mm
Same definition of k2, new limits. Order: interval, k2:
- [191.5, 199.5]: 192.0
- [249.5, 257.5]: 253.0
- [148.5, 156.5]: 153.0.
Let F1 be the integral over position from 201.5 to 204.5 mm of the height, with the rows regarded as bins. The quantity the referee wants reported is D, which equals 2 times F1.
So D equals 847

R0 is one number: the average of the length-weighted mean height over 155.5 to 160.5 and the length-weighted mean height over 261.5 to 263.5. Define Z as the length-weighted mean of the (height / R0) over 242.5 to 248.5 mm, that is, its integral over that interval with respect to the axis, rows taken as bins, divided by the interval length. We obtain 0.93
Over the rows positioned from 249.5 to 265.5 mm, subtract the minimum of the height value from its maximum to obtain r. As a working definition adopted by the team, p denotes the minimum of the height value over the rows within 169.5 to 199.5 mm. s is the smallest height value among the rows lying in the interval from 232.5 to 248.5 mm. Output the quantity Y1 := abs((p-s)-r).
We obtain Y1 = 13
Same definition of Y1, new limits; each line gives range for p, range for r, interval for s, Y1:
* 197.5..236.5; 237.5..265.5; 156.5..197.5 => 46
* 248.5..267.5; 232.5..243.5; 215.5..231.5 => 10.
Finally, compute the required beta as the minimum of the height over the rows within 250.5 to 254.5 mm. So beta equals 129.1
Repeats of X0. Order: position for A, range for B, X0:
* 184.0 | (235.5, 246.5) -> -0.2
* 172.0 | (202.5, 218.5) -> -0.2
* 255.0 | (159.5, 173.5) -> 0.2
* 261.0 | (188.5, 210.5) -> 0.2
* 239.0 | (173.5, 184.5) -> 0.2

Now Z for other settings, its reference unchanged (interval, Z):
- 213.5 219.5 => 0.92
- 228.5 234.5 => 0.94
